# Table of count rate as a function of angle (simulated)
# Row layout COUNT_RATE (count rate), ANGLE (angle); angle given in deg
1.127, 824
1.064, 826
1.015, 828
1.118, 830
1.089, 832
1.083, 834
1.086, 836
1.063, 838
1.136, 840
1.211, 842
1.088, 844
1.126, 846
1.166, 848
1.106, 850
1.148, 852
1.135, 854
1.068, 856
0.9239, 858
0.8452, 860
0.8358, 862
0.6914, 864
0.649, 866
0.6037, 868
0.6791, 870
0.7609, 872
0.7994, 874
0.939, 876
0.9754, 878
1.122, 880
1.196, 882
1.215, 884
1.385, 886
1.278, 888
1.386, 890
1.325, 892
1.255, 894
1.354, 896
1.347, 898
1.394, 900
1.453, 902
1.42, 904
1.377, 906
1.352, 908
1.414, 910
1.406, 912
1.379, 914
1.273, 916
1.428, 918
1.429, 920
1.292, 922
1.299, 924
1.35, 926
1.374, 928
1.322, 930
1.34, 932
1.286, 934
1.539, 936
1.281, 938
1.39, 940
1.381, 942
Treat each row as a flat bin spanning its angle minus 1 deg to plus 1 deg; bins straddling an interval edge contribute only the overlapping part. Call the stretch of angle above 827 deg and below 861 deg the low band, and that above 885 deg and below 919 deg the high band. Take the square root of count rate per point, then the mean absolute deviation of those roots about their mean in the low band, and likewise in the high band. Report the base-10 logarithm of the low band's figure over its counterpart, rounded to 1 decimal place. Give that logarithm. 0.2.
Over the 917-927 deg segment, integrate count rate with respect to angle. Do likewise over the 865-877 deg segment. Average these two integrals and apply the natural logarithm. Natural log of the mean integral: 2.42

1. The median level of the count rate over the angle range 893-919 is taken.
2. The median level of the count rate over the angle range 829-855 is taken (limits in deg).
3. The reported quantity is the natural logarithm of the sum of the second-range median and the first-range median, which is 0.92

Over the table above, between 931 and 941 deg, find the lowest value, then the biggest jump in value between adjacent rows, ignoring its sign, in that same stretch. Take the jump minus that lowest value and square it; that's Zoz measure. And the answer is 1.0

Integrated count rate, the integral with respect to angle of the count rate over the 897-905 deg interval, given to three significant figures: 11.2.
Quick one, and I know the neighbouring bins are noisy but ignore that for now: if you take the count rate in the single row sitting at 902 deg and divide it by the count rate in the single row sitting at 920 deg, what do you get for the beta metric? 1.02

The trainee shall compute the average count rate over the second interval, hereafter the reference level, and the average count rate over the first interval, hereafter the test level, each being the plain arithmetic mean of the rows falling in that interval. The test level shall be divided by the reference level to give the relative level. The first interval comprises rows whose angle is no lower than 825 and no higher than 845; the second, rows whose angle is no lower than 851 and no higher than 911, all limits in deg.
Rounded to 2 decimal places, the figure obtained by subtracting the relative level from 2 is 1.01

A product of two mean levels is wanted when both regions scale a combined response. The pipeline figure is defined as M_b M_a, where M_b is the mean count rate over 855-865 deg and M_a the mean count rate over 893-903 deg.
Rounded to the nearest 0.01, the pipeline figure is 1.19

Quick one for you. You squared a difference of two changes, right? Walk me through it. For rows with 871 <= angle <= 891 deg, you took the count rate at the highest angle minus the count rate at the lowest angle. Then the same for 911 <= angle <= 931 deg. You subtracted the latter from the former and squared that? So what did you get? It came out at 0.503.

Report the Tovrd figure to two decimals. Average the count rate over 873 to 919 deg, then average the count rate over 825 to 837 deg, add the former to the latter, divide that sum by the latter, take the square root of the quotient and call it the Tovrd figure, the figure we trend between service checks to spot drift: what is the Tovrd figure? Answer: 1.48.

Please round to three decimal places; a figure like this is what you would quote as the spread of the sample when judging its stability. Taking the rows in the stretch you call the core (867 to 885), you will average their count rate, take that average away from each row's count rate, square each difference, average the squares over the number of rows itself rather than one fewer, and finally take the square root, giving 0.212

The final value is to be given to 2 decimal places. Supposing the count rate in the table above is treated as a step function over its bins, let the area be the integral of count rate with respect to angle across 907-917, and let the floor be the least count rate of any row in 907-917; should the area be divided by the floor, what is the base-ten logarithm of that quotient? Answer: 1.03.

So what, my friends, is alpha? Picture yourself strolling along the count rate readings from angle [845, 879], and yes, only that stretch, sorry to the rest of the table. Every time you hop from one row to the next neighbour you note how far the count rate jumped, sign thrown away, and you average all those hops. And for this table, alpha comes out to 0.066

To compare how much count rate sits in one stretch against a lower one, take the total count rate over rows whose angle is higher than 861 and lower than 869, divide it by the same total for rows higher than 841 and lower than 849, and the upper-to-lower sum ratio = 0.61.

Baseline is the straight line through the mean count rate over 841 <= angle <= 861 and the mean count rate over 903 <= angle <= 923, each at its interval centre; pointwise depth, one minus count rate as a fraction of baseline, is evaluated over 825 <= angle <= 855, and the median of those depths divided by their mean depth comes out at 0.96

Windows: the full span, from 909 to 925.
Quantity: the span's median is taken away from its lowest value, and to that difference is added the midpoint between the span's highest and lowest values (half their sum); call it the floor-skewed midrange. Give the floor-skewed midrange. 1.2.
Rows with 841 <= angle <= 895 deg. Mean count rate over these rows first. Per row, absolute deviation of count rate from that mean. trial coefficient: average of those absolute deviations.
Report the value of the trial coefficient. 0.20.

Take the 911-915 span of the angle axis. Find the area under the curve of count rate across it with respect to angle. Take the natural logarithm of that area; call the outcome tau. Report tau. 1.72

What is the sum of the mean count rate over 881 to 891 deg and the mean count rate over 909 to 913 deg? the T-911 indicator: 2.7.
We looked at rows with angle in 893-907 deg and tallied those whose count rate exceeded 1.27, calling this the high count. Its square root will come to 2.4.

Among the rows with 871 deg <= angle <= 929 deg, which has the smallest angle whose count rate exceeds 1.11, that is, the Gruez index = 880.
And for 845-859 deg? 846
